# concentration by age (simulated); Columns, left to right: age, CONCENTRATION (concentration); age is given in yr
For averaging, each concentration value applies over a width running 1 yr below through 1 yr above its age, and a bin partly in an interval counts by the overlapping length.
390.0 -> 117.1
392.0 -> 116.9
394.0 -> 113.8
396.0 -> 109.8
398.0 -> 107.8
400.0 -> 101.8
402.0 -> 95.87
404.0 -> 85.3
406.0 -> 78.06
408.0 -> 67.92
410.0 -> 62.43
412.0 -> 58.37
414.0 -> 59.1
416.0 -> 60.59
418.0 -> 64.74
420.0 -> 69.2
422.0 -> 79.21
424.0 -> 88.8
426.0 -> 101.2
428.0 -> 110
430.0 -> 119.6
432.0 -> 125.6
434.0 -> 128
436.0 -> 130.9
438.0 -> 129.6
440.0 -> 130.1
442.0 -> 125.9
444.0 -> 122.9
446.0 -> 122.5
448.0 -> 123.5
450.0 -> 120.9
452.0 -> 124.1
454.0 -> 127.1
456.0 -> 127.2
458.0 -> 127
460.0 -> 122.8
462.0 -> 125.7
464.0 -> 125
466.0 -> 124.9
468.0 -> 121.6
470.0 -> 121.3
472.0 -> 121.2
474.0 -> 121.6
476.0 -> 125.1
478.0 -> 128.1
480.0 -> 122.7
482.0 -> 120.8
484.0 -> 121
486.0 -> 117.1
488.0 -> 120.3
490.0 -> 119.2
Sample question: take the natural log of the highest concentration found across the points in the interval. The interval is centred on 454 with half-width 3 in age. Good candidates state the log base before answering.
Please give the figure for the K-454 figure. 4.85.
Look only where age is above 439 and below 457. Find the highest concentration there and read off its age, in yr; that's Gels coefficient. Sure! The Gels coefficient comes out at 440.0 yr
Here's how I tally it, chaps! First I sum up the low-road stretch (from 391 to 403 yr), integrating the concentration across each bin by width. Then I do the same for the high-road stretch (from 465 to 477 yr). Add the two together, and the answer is 2763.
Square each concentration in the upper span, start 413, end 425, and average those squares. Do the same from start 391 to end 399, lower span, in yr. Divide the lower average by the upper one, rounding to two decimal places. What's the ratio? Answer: 2.49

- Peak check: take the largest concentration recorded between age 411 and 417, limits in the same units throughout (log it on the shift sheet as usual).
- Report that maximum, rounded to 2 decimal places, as 60.59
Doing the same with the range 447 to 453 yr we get 124.10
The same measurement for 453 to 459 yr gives 127.20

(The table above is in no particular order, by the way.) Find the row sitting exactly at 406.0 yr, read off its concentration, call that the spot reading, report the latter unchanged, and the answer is 78.06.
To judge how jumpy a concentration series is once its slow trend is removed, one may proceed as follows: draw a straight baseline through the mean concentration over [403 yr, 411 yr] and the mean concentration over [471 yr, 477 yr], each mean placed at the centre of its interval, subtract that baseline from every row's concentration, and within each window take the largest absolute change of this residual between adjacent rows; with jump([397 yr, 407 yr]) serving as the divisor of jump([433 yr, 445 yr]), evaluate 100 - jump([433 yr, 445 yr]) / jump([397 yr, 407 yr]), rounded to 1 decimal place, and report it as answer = 99.5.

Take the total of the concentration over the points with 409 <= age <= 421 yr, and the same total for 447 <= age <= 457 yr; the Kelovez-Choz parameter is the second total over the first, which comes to 1.7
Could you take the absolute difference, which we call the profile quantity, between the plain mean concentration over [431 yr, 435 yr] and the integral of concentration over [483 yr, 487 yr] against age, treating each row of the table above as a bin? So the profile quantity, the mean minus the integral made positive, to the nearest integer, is 349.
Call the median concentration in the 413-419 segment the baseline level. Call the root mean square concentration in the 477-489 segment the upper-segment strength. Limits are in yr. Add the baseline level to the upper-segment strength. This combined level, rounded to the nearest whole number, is 182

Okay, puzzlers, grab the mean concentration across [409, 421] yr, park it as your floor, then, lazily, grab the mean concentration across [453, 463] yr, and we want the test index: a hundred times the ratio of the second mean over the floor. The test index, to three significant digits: 202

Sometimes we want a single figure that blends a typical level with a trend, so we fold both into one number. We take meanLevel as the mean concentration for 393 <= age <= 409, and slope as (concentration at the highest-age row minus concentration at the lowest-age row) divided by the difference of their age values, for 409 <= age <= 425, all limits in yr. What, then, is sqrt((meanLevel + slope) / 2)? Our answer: 7.0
